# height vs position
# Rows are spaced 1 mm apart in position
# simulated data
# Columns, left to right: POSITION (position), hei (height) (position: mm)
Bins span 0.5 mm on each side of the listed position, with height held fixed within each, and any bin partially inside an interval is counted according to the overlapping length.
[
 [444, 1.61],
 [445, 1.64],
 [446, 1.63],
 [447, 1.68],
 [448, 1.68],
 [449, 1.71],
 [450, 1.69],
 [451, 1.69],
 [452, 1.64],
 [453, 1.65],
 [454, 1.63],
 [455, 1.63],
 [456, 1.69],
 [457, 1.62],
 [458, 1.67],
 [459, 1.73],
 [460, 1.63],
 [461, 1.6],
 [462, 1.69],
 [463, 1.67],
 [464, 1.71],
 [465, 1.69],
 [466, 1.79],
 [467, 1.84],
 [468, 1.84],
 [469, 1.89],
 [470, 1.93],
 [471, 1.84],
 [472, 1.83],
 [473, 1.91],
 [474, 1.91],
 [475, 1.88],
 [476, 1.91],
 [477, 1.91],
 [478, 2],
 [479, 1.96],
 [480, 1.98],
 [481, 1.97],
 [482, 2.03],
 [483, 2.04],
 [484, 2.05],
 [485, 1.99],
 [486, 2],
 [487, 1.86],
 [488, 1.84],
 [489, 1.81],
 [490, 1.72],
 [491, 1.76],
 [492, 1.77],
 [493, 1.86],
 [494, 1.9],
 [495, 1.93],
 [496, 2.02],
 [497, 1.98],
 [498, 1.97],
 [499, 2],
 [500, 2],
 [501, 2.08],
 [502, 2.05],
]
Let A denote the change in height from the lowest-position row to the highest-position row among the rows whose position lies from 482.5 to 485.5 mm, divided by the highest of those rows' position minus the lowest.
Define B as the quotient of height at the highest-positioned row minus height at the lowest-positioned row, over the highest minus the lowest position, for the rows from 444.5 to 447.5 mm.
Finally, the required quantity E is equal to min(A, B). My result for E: -0.025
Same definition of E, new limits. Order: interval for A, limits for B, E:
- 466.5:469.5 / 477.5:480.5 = -0.010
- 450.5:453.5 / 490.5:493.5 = -0.020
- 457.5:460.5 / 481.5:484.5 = -0.020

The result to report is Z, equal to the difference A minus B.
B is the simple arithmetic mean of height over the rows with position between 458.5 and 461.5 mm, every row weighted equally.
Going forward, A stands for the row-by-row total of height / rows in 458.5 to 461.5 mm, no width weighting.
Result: 3.3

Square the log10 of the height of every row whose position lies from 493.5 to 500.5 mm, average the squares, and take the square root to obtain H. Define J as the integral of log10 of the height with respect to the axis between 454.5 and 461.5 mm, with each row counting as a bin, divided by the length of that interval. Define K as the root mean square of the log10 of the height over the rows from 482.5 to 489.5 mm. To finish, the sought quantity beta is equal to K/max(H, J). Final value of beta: 0.978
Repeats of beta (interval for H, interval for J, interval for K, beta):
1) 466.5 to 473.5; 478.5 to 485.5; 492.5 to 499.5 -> 0.963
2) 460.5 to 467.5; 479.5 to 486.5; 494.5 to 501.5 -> 0.992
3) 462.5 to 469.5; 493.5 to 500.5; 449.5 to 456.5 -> 0.747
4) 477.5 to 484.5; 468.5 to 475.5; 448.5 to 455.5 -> 0.732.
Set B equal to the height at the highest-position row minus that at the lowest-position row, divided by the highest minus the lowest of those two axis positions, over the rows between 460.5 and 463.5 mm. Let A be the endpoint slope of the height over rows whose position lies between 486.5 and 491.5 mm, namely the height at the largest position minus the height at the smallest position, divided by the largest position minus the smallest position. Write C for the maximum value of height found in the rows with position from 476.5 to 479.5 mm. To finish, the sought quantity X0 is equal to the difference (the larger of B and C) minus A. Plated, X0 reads 2.025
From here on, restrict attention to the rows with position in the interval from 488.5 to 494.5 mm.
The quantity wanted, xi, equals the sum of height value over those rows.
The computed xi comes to 10.8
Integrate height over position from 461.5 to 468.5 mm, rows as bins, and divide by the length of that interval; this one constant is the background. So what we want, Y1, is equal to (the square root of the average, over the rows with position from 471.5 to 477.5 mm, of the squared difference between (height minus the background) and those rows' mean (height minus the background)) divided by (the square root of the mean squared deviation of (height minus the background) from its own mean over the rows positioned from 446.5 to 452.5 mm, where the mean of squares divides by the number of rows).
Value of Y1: 1.4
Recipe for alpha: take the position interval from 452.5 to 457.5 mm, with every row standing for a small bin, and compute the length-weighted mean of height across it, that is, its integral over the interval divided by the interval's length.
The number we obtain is 1.64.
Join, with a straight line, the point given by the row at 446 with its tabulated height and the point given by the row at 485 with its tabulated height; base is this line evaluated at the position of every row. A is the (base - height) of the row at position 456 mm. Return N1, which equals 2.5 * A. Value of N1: 0.08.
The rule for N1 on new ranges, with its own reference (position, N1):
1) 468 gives -0.02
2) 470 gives -0.20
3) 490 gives 0.79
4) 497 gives 0.30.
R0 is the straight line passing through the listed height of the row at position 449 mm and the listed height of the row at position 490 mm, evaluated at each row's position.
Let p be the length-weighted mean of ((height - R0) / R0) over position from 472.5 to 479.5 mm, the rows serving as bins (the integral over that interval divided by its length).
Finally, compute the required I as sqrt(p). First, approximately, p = 0.122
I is 0.35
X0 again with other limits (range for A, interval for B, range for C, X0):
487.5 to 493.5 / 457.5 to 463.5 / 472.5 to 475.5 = 1.906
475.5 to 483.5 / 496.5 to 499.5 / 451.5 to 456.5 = 1.671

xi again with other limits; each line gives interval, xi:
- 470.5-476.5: 11.3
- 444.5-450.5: 10.0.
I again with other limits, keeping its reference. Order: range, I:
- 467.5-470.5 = 0.32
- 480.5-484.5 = 0.42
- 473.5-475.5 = 0.32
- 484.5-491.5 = 0.28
